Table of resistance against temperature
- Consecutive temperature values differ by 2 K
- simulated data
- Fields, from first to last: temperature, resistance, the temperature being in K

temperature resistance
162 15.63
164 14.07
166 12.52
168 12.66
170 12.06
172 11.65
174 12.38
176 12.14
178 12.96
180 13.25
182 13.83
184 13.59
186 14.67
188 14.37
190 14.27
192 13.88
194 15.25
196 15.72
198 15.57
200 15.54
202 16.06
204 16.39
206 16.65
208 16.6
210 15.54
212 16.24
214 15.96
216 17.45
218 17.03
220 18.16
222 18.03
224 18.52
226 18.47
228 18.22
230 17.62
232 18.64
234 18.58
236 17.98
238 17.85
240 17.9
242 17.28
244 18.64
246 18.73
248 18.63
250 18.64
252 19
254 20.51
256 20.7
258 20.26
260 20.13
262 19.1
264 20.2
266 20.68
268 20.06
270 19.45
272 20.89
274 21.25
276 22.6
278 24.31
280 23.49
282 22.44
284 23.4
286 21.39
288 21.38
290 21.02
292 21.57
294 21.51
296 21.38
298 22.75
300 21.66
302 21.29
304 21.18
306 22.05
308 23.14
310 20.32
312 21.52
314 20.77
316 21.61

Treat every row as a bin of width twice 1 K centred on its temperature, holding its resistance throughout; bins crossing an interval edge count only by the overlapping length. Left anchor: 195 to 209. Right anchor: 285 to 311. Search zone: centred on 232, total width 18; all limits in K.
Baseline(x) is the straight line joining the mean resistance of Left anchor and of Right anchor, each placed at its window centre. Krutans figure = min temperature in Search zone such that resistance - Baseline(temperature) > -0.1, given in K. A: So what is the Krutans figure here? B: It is 224 K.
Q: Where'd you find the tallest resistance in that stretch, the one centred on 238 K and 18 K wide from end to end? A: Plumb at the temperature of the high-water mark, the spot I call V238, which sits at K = 246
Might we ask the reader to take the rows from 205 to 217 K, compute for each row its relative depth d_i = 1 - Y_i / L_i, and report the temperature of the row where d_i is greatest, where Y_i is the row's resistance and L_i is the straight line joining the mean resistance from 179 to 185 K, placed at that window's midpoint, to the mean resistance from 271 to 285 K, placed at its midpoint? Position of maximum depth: 210 K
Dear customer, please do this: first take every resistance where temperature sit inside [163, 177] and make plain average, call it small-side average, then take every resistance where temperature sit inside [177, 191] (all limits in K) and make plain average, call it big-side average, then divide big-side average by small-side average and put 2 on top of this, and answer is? 3.11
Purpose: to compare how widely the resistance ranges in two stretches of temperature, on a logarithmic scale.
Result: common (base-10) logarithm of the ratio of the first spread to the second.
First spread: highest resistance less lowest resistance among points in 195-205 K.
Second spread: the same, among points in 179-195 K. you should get -0.37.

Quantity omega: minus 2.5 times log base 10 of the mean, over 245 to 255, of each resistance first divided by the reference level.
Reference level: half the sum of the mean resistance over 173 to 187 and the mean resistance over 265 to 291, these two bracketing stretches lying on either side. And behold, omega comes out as -0.10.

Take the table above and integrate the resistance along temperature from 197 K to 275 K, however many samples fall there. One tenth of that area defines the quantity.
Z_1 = 143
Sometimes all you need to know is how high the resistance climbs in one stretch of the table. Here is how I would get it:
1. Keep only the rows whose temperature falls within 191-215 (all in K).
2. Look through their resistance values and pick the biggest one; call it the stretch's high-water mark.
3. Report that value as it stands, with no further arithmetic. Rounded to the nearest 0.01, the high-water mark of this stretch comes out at 16.65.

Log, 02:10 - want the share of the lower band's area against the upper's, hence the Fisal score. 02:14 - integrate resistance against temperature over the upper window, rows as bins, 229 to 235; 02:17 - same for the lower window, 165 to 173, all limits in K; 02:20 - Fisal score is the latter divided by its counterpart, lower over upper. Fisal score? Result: 0.89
